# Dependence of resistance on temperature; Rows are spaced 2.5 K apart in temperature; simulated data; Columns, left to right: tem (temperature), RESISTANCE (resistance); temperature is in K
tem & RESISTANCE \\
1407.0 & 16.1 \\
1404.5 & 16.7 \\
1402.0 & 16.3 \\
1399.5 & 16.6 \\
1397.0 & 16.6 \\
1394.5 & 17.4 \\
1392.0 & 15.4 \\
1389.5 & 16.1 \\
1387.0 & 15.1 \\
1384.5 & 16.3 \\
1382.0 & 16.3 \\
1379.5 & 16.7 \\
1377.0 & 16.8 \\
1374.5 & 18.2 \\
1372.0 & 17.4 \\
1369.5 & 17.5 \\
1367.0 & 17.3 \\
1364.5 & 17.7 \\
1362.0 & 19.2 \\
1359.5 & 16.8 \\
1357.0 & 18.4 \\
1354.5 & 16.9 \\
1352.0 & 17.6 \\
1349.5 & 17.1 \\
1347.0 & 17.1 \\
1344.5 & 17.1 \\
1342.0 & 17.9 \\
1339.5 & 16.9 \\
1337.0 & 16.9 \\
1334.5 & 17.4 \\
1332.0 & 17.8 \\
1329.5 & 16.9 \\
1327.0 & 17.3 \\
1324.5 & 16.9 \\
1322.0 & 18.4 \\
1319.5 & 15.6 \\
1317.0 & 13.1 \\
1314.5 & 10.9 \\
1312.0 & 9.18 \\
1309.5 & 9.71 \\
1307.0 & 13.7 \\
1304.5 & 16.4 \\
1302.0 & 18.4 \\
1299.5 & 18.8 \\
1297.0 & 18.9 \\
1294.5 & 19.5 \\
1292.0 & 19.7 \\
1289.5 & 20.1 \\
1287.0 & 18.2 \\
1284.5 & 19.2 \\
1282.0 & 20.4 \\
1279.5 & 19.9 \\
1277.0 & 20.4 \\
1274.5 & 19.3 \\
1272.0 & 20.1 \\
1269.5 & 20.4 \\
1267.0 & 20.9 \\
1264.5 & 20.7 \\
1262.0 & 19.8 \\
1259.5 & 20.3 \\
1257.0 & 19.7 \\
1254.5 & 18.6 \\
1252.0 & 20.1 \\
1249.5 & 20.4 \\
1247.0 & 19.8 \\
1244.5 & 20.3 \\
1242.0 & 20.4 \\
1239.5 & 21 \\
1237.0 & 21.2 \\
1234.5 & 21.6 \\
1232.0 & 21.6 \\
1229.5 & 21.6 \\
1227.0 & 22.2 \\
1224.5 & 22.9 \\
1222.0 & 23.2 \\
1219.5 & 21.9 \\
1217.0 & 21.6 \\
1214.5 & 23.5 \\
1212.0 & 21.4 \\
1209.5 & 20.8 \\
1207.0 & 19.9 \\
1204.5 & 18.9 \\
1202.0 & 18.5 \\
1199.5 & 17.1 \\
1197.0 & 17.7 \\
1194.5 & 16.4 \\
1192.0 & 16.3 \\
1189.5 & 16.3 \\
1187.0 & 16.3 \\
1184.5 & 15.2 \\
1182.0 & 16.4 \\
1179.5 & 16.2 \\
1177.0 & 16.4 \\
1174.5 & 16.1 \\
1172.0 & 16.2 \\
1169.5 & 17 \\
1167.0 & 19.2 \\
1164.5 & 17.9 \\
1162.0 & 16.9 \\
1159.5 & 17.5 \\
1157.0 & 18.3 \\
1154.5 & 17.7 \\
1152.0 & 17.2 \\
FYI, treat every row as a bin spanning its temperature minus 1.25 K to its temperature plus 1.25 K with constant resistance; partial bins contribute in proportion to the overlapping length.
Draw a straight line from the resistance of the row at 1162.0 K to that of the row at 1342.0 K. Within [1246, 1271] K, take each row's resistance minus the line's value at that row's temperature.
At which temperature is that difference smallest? 1254.5 K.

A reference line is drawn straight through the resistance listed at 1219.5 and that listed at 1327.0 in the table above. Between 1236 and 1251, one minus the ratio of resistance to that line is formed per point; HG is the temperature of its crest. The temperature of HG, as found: 1247.0 K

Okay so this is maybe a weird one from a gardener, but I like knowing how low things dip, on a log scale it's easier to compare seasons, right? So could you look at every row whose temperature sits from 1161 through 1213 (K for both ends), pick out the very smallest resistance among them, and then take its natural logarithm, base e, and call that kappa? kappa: 2.72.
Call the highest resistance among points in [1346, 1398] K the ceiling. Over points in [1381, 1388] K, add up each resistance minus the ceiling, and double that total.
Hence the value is -20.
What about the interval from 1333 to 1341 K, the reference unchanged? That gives -13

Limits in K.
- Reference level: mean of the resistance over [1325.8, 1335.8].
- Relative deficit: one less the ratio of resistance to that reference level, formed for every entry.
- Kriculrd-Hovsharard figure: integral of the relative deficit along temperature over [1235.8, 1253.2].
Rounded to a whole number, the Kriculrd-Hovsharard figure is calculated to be -3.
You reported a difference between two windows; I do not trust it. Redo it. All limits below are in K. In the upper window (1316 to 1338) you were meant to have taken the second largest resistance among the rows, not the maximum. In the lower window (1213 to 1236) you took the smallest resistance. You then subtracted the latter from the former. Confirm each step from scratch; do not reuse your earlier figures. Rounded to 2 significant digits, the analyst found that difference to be -3.8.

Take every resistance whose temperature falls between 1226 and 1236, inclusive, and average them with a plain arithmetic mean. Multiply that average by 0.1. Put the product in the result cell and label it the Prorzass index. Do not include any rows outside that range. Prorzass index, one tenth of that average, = 2.2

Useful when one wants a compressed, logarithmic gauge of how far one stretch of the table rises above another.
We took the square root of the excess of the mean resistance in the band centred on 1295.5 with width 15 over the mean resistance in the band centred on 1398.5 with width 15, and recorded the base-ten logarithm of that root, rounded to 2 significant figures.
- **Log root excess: 0.22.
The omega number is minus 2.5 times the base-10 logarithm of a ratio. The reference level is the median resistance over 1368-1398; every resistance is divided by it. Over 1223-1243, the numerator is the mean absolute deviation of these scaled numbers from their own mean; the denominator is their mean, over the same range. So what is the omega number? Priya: 4.0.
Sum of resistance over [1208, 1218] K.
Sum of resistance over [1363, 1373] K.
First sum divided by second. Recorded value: 1.25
